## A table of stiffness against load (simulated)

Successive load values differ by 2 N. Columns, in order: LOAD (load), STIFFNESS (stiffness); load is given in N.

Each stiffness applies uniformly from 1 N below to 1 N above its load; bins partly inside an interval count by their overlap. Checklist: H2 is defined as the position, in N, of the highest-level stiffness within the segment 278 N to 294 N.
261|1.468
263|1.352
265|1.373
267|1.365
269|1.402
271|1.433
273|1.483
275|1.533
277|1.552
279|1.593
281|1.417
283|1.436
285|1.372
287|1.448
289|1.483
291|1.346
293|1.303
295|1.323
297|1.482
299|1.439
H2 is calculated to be 279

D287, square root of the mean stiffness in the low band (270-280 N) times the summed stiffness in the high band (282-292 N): 3.280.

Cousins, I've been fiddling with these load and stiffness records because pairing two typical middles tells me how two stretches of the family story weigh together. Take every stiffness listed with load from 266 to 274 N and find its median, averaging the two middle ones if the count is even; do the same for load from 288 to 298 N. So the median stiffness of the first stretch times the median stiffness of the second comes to 1.91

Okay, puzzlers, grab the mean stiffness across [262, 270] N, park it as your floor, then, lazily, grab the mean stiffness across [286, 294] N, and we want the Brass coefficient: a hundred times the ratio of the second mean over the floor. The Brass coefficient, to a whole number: 102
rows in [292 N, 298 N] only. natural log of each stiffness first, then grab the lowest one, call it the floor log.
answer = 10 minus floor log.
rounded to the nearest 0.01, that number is 9.74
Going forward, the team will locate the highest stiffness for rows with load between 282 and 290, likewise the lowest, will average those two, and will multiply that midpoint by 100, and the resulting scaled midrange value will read 143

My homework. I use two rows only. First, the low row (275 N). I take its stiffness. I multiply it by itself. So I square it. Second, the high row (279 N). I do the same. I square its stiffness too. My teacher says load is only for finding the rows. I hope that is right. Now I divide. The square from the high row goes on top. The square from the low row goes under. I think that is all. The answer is 1.1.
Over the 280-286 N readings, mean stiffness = 1.41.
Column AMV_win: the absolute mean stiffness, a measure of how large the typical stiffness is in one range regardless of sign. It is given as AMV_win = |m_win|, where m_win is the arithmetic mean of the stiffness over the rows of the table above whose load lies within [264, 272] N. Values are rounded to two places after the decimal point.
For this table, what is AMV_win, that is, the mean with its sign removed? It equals 1.39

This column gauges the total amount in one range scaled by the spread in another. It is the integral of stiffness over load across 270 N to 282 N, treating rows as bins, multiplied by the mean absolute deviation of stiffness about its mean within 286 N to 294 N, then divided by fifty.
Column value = 0.025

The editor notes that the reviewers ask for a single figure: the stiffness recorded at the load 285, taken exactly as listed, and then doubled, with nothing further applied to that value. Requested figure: 2.7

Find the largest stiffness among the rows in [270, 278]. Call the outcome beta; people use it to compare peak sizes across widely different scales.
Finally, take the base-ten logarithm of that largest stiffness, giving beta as 0.19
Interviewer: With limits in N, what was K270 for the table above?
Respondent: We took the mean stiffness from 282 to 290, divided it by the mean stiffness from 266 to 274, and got 1.01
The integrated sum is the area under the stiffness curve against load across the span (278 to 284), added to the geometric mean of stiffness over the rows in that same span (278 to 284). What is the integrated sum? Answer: 10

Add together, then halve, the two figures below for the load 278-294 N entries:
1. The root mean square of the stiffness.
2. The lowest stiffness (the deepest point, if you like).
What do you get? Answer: 1.37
